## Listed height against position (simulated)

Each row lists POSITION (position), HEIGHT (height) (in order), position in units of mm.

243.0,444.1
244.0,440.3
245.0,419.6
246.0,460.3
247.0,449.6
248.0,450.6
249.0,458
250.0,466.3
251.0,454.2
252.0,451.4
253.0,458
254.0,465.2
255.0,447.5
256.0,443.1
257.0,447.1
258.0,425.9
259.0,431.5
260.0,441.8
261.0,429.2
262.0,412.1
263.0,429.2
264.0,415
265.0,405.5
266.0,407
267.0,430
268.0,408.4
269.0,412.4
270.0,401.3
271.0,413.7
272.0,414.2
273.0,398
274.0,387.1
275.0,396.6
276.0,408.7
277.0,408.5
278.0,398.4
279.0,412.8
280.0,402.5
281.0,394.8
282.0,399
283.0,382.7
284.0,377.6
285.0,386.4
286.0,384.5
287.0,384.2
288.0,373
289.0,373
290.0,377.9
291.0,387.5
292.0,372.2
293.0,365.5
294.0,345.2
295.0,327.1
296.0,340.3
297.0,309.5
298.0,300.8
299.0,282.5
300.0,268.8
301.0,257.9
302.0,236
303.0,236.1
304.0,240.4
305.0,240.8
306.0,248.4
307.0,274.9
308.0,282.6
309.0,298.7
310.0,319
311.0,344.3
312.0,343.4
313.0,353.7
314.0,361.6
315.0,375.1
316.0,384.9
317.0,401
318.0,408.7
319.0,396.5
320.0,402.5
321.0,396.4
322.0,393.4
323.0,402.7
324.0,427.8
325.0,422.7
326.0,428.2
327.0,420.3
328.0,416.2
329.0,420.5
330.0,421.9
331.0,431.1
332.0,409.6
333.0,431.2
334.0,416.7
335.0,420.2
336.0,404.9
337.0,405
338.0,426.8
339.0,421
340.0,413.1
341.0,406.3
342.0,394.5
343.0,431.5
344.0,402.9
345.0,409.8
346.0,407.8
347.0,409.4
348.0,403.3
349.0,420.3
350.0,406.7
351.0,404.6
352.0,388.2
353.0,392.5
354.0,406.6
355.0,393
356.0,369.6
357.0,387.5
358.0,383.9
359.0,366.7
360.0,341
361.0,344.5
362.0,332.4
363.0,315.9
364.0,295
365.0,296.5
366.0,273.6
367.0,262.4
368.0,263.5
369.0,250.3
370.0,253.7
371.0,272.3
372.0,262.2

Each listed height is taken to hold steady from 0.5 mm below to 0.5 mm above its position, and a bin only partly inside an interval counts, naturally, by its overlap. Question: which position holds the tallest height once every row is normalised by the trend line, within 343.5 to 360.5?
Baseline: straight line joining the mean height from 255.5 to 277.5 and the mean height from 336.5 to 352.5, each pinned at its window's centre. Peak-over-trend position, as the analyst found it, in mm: 349.0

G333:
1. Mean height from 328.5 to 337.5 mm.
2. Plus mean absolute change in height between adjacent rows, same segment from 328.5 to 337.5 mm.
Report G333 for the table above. 429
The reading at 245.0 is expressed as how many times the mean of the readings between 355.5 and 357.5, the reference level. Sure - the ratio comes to 1.11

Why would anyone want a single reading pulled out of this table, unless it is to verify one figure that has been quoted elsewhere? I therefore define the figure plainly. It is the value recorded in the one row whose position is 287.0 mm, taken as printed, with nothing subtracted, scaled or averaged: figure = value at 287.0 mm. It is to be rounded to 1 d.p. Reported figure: 384.2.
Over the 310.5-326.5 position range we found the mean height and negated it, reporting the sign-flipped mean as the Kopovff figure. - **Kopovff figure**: -390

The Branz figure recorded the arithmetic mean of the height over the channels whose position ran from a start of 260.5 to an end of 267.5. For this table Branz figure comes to 418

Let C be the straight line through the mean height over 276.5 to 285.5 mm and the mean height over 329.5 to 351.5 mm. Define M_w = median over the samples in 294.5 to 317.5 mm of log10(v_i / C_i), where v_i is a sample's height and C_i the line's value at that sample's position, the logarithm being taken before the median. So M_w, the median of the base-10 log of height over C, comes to -0.12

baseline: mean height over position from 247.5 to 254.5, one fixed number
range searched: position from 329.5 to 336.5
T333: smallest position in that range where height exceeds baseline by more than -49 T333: 330.0 mm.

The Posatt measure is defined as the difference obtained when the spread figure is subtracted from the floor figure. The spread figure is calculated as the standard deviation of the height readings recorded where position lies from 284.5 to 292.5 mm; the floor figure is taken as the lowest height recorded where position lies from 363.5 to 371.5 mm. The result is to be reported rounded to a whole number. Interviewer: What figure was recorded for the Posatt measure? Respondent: 244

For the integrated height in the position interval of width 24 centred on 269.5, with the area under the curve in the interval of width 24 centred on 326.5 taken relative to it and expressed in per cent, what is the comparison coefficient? 100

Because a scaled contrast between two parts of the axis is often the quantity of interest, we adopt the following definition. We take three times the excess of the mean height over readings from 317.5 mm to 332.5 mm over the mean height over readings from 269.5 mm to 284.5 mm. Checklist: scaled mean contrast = 41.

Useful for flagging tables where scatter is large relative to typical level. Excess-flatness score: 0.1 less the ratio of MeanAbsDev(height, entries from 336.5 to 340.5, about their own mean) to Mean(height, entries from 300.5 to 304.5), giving 0.069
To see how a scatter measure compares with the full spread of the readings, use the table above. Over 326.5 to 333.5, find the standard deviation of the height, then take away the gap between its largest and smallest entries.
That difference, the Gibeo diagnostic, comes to -14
